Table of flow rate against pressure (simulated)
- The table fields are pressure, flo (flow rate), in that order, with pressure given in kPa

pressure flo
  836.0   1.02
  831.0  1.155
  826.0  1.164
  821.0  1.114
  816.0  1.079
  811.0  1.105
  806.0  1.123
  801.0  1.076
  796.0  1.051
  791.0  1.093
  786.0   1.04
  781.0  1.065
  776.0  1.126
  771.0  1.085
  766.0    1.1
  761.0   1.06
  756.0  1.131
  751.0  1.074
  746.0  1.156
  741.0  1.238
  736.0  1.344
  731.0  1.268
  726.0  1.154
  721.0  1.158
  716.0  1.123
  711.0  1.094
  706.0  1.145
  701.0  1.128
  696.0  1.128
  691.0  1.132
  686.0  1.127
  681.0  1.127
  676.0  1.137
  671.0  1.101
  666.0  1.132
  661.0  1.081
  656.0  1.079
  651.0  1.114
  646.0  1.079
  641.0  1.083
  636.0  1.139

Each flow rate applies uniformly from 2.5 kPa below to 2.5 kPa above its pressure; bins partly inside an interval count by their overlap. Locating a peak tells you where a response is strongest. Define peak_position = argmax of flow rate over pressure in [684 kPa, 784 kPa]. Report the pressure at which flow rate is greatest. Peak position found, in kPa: 736.0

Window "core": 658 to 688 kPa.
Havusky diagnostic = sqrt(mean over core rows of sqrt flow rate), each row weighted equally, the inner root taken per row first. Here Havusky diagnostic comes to 1.03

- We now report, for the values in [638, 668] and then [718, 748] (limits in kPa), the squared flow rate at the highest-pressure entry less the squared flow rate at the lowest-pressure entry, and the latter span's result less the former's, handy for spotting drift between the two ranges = -0.11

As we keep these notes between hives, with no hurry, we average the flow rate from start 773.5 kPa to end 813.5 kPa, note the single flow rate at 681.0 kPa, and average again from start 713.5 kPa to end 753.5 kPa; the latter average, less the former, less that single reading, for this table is -1.02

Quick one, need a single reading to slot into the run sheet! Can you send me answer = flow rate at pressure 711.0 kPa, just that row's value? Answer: 1.094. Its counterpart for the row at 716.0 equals 1.123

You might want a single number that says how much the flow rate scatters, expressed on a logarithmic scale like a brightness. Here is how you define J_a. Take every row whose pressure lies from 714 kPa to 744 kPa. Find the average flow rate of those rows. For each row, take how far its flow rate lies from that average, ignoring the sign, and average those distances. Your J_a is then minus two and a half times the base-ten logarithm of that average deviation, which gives 2.9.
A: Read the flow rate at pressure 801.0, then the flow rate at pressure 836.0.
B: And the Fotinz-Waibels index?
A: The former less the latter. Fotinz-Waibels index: 0.06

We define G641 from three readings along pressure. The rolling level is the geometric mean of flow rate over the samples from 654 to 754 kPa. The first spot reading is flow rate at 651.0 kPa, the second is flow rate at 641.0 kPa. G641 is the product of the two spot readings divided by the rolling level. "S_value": 1.05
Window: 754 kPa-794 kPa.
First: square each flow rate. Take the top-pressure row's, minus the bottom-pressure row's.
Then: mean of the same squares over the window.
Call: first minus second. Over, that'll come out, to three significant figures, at -1.27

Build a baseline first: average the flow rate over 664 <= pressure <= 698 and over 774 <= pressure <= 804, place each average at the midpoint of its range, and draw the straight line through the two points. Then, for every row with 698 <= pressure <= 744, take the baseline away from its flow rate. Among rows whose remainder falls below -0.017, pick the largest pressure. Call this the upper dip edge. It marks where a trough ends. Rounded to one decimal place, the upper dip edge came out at 711.0 kPa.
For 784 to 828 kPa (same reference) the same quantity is 796.0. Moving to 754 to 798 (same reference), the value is 796.0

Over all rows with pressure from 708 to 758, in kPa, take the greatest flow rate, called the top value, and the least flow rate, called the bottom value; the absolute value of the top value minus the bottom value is 0.27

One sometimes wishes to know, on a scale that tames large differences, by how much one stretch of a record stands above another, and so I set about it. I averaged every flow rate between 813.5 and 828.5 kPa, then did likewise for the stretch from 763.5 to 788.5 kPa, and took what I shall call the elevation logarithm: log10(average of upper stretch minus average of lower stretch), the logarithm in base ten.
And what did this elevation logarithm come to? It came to -1.45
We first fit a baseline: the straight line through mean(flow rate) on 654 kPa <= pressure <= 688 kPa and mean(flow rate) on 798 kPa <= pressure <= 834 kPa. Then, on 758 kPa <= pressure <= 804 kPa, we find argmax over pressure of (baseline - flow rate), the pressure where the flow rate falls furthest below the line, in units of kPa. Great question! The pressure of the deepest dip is 786.0 kPa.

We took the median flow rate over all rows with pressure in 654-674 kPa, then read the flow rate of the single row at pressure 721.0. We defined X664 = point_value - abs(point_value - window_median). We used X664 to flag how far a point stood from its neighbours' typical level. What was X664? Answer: 1.09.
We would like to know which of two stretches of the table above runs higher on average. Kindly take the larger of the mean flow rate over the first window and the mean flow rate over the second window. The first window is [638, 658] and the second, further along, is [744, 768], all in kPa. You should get 1.10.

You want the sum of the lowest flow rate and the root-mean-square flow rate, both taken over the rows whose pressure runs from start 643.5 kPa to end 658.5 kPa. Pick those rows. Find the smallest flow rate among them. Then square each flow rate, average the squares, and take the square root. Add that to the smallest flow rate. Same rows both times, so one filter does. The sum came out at 2.17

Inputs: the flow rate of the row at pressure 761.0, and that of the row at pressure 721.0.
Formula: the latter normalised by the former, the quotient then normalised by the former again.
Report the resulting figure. 1.03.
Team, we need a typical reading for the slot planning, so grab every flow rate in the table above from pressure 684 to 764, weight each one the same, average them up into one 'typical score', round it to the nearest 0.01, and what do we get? 1.15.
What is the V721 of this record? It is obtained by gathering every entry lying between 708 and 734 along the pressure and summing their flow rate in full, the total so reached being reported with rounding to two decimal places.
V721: 5.80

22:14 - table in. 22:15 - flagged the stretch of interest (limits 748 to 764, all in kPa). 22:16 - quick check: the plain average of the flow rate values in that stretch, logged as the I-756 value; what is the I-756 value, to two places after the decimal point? 1.09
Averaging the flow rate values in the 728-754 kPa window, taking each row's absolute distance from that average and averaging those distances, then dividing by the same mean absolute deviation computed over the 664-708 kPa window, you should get 11.4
